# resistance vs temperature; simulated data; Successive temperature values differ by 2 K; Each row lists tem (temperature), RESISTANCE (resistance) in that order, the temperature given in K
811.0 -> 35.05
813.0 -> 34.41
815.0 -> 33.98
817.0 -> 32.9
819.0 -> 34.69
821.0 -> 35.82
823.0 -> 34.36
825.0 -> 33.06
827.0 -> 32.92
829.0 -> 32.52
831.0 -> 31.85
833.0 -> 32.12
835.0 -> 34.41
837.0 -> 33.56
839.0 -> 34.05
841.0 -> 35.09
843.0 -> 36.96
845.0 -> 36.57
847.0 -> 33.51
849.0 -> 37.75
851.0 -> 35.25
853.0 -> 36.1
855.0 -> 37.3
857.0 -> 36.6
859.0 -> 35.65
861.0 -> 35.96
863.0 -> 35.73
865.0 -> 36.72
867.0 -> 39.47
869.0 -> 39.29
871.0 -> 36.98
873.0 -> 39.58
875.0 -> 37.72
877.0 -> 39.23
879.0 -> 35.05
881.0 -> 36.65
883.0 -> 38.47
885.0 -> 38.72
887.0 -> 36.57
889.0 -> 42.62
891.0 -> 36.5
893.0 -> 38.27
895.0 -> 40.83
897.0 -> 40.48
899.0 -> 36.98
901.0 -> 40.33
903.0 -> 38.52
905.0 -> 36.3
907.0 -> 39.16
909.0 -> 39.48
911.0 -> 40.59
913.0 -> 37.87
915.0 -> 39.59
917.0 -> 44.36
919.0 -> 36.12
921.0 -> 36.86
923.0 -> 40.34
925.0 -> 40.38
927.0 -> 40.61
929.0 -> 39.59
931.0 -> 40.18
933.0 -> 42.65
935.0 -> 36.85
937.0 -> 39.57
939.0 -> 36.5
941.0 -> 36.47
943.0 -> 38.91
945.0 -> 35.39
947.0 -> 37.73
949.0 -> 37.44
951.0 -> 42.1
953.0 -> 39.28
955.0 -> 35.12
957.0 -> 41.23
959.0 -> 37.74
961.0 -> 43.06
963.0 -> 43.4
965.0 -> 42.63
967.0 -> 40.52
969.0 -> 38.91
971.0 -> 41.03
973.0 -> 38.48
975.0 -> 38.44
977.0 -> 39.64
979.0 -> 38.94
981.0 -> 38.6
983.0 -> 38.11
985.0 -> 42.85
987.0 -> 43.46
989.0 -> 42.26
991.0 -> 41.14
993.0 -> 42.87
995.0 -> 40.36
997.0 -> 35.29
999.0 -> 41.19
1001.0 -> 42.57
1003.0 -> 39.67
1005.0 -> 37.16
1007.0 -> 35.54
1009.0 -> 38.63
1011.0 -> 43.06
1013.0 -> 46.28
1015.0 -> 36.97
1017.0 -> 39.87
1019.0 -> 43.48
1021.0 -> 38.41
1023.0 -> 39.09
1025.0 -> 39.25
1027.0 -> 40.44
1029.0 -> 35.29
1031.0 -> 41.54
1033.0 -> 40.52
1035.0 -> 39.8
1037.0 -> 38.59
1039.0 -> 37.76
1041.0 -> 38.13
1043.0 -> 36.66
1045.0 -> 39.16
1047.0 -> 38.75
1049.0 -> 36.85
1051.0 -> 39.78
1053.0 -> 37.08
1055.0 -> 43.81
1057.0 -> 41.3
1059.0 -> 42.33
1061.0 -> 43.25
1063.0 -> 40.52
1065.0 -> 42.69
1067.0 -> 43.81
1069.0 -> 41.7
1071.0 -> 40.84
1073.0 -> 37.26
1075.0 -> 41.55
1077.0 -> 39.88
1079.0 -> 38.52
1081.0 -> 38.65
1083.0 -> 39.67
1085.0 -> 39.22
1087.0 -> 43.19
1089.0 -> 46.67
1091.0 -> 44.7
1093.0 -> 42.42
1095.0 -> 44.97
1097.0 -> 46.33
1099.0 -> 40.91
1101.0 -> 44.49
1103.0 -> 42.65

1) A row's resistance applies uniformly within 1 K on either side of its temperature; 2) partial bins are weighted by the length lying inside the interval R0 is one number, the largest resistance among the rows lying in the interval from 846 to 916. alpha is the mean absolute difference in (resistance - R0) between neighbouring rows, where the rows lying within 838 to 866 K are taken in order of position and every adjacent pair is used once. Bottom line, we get 1.4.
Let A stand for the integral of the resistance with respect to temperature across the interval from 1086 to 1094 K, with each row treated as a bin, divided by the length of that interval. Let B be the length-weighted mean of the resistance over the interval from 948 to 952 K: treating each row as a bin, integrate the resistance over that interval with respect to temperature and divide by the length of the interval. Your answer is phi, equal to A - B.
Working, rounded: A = 44.2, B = 39.8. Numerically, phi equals 4.5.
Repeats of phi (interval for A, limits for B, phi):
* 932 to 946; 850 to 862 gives 1.9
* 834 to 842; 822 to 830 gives 1.1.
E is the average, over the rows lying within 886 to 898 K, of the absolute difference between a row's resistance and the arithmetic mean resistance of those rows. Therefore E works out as 2.1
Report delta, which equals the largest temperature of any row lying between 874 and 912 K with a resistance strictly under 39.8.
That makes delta 909.0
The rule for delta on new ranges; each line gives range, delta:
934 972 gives 969.0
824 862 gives 861.0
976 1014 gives 1009.0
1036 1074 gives 1073.0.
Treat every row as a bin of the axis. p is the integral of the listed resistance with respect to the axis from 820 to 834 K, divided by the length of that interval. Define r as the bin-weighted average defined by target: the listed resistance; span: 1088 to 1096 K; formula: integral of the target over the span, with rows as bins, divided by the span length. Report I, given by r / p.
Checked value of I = 1.34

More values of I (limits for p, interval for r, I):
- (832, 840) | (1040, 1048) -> 1.14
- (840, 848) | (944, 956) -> 1.07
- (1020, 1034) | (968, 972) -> 1.02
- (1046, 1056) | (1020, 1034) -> 1.00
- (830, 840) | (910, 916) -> 1.19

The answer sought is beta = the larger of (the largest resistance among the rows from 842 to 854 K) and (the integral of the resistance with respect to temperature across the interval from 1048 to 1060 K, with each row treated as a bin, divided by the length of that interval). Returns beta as 40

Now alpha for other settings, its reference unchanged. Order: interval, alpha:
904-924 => 2.9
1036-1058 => 2.2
